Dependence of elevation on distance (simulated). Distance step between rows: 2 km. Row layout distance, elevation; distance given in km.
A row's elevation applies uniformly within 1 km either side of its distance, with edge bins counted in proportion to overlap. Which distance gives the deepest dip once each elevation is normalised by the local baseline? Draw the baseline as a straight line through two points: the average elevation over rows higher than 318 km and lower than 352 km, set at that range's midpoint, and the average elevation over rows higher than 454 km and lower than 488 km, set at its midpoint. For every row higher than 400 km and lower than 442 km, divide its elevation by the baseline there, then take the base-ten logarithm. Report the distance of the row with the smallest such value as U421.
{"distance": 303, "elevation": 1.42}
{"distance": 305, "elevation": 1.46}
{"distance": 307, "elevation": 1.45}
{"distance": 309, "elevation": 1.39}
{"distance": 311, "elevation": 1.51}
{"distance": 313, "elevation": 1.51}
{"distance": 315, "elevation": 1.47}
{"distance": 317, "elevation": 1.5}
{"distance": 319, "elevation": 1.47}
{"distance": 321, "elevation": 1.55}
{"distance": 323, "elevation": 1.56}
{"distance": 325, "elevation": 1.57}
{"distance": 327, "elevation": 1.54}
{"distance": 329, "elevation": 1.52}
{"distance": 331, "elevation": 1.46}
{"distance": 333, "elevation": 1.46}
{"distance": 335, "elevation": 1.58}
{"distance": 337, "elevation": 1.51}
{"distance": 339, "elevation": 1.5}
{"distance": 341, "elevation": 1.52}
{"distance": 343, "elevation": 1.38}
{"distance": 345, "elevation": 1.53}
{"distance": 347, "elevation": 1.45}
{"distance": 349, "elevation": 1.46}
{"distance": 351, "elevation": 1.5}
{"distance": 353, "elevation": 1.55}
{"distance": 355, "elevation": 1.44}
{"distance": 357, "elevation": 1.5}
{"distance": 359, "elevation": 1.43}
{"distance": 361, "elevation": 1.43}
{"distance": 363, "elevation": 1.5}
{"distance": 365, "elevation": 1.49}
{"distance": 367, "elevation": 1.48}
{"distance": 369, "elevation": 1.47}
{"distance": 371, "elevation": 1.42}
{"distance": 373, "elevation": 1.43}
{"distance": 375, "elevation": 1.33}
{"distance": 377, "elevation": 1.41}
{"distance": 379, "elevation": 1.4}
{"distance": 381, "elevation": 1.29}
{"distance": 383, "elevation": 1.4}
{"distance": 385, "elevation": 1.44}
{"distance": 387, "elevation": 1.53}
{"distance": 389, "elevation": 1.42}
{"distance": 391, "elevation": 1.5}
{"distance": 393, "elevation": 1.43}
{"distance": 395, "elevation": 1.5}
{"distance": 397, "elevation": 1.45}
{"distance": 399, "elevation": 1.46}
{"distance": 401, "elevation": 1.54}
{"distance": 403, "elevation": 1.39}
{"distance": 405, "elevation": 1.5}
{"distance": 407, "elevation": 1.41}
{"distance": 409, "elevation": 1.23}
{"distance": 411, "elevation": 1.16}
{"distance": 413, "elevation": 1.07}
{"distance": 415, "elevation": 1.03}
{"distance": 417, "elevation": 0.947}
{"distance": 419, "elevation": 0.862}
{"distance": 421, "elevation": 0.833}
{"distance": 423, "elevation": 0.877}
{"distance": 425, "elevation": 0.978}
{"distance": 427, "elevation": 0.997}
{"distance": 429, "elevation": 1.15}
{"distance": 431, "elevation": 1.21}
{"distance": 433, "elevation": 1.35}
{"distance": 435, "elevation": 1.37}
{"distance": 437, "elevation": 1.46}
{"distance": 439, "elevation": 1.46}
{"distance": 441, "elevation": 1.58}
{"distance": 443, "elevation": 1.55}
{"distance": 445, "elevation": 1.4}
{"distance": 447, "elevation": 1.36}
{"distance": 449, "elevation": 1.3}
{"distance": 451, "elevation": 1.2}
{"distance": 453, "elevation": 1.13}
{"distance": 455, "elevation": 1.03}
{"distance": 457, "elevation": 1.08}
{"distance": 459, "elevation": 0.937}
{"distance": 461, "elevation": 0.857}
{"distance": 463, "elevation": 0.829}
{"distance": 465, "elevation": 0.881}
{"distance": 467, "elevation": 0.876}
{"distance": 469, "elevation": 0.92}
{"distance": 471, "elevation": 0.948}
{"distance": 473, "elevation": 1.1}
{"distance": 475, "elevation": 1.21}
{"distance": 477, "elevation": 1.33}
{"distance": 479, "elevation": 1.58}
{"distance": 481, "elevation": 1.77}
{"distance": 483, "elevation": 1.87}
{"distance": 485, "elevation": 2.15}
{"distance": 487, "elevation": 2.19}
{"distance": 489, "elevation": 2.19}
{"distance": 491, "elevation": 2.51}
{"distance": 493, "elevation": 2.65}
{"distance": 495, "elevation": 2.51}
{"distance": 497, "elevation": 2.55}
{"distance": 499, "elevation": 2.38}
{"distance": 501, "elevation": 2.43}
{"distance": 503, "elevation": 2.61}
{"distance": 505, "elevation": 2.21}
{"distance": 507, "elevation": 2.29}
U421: 421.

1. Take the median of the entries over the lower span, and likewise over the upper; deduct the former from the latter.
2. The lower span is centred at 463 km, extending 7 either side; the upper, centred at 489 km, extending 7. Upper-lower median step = 1.31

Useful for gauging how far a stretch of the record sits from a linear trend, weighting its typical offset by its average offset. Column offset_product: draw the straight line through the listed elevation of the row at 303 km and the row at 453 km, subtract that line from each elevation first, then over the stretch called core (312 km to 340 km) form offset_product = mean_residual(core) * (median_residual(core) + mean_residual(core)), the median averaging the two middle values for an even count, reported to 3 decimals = 0.040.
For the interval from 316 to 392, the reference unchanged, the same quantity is 0.046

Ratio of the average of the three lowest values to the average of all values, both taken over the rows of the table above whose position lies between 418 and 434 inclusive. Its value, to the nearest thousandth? 0.831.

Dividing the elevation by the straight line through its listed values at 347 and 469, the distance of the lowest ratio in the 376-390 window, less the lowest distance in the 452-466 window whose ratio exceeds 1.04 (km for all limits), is -72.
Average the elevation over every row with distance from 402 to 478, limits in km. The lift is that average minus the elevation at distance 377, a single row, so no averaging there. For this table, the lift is -0.26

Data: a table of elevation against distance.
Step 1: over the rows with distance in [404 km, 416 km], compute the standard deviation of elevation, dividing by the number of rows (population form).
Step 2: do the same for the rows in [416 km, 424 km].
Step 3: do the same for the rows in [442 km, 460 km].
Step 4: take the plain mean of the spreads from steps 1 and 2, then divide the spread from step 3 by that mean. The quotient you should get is 1.7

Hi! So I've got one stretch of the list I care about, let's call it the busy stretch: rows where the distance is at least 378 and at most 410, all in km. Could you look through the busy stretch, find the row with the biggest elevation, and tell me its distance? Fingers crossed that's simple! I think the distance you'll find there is 401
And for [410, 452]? 441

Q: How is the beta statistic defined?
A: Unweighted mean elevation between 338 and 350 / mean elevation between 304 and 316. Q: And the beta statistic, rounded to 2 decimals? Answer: 1.01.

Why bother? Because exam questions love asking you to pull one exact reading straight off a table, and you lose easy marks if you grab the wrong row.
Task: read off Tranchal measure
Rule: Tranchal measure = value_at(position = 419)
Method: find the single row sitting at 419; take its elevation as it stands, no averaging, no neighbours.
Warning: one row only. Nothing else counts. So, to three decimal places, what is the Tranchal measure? 0.862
